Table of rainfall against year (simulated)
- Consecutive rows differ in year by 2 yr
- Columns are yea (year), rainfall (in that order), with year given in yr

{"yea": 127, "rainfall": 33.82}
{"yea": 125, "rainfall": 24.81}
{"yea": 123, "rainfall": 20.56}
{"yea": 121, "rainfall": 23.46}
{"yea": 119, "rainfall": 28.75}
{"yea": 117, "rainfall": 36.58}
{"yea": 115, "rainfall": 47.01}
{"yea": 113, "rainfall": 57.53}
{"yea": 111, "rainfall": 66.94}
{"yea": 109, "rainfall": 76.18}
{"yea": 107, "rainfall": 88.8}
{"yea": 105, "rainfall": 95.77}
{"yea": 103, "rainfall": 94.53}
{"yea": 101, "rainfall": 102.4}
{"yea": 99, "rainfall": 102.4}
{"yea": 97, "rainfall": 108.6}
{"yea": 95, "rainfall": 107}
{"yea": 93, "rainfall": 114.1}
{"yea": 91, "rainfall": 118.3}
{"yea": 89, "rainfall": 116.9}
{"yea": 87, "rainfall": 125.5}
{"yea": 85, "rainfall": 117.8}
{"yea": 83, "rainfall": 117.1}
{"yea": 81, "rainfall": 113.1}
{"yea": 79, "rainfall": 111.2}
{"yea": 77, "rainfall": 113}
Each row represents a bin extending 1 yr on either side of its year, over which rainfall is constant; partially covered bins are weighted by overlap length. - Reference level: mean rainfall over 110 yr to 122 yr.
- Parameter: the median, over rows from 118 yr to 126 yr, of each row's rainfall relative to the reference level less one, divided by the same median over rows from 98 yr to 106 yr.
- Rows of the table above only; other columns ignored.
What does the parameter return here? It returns -0.3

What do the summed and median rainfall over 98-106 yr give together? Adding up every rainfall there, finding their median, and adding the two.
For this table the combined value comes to 494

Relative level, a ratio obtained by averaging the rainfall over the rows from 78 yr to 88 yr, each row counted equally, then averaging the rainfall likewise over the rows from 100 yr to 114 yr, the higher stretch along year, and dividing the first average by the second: 1.4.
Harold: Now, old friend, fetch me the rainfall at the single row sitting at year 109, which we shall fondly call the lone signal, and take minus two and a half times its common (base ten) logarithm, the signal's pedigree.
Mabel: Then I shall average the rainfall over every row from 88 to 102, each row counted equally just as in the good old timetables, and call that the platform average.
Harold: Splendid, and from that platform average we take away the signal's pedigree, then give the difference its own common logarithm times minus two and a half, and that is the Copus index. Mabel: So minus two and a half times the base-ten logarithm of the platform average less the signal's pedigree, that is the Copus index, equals -5.15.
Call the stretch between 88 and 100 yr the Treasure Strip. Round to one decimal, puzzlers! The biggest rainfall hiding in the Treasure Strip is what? 118.3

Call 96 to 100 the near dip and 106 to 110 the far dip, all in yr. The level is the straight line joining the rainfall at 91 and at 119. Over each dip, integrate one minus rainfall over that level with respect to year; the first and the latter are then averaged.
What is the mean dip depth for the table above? -0.8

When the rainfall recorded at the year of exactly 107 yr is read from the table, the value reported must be 88.8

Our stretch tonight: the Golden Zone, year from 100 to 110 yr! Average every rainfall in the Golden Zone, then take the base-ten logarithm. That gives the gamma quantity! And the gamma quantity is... 1.96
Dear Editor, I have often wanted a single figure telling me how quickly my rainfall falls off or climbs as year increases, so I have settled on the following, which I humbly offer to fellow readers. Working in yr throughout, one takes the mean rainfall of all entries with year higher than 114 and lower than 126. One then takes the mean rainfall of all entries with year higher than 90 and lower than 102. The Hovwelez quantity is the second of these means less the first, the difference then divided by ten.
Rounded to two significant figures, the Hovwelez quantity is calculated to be 7.9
